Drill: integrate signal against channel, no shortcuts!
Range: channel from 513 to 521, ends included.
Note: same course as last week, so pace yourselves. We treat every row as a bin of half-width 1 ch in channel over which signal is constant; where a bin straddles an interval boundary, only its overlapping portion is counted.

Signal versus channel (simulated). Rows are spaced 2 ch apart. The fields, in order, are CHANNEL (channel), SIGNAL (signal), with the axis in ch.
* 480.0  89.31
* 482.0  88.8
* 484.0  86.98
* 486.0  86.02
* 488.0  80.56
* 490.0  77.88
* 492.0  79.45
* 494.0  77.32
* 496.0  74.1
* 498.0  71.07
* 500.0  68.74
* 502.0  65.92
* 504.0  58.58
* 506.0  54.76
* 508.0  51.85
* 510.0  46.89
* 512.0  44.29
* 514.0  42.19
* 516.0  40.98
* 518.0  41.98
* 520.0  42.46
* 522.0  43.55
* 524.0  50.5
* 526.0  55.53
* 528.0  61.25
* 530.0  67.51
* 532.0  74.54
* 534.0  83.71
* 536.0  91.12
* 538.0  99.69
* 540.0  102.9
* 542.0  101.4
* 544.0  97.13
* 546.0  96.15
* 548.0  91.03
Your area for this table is 335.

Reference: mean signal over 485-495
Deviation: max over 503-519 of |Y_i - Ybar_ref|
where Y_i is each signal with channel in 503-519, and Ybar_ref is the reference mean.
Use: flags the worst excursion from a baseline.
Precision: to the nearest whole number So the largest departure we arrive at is 39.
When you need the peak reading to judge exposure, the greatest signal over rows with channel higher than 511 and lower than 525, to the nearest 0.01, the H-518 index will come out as 50.50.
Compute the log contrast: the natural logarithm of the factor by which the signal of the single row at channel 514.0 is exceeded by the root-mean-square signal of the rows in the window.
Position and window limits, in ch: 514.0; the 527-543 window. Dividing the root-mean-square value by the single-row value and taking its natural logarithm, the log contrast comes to 0.72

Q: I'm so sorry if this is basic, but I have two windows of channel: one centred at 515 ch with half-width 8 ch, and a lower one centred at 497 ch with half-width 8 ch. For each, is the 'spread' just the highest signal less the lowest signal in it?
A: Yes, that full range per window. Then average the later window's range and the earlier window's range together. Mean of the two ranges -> 15.9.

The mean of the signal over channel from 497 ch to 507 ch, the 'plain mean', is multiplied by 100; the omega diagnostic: 6381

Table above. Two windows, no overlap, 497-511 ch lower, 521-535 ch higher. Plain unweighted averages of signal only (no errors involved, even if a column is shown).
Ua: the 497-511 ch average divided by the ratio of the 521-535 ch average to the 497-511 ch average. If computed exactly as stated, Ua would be 57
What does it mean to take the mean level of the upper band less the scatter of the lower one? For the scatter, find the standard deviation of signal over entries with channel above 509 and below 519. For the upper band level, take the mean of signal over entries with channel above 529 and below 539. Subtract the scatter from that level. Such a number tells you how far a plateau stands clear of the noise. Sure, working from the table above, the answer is 81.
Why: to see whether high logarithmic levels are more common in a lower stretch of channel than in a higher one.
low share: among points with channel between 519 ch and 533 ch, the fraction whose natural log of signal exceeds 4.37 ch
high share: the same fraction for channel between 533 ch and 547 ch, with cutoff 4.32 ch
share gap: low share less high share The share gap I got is -1.0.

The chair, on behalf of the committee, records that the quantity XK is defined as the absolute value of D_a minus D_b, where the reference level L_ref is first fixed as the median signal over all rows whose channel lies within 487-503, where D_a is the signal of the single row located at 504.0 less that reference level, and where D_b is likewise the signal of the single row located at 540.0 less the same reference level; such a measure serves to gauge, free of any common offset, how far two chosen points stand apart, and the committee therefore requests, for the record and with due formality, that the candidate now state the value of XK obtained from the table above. 44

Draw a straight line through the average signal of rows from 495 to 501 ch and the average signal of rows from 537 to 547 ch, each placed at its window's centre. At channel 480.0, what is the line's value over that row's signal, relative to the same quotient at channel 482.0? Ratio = 0.97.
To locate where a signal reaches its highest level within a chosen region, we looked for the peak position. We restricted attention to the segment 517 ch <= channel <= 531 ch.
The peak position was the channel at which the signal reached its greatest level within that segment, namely 530.0 ch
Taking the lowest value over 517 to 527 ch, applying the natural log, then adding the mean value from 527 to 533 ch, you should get 72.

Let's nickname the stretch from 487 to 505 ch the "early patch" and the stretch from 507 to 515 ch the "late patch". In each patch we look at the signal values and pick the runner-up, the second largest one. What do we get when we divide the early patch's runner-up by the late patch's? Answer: 1.7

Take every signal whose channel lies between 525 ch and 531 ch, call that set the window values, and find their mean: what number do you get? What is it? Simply 61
